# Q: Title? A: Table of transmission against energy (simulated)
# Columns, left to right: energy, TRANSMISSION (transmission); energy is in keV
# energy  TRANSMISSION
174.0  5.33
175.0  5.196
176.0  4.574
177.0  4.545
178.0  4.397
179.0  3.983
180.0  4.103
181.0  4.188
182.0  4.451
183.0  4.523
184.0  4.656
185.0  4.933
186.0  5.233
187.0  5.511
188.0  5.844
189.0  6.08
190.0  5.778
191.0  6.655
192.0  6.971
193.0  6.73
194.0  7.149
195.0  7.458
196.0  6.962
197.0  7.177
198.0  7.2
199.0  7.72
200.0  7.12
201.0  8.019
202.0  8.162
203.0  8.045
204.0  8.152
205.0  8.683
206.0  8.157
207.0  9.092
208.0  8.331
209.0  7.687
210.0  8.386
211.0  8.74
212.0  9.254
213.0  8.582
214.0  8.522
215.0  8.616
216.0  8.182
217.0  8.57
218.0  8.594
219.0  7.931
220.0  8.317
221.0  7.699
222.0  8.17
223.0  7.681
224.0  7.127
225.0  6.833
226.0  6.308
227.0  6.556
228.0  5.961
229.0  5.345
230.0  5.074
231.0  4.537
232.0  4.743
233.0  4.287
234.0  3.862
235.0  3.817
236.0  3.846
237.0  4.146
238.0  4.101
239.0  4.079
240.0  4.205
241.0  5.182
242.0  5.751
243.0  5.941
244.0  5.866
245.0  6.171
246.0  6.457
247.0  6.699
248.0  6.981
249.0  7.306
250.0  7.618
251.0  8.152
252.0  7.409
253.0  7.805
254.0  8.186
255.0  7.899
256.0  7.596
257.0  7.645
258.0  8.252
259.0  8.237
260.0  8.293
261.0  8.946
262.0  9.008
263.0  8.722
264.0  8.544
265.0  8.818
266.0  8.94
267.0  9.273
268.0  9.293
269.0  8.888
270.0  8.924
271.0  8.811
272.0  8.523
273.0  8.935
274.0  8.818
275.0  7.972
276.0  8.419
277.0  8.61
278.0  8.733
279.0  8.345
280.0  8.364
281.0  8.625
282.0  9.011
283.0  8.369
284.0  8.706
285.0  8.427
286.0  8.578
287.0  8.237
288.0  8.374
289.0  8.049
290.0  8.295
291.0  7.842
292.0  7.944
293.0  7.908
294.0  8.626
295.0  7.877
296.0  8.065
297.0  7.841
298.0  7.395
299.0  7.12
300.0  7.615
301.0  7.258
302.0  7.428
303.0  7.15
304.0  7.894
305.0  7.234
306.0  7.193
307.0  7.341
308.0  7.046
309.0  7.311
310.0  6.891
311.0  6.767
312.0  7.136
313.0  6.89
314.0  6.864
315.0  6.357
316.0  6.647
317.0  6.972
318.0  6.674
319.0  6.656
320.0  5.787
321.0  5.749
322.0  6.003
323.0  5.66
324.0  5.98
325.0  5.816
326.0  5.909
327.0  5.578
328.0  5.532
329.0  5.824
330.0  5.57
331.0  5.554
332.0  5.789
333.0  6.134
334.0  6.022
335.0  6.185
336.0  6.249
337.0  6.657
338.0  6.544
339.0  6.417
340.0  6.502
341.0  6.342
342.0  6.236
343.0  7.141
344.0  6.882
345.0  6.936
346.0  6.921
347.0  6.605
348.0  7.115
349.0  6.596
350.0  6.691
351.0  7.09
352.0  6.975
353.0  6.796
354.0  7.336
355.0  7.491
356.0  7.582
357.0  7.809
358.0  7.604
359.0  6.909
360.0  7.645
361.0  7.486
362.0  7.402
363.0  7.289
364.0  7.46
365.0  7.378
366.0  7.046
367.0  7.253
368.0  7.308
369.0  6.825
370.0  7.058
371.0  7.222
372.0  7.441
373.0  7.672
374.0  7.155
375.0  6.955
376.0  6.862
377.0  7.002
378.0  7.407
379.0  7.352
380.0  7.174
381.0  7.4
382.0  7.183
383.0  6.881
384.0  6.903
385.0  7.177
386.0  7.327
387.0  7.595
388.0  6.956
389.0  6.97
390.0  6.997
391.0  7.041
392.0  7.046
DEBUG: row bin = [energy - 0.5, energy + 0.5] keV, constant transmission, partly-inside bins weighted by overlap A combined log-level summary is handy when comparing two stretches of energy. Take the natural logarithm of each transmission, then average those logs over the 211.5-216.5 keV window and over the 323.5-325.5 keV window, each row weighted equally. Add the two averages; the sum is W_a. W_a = 3.93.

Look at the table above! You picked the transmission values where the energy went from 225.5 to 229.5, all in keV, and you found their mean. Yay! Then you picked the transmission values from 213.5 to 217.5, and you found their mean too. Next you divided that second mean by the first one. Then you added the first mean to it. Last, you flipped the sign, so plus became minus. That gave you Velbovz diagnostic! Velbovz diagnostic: -7.4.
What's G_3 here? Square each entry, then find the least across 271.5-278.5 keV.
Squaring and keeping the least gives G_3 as 64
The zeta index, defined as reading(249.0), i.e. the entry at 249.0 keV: 7.306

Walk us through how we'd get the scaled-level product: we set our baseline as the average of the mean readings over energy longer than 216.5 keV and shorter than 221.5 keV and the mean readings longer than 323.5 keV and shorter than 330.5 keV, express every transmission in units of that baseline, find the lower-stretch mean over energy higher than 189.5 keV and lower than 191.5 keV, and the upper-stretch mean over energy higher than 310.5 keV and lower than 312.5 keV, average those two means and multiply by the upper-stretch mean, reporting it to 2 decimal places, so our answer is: 0.94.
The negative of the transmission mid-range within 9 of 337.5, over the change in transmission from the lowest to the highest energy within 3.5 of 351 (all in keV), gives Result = -29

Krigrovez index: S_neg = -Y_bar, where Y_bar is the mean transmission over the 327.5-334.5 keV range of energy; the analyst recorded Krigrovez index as -5.8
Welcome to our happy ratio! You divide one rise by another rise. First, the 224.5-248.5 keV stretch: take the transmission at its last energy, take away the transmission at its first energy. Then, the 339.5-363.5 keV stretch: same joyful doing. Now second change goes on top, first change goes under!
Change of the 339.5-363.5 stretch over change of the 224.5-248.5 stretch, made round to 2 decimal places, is 5.32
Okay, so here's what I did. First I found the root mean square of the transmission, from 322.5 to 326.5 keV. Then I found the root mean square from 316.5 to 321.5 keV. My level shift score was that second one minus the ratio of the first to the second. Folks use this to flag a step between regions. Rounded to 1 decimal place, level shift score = 5.5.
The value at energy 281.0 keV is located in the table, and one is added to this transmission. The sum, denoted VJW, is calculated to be 9.6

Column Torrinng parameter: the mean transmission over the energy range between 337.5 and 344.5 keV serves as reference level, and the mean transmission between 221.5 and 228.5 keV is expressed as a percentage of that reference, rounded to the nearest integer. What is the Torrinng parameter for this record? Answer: 106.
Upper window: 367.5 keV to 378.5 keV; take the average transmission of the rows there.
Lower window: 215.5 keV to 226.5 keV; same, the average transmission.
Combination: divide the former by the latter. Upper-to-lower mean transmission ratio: 0.92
